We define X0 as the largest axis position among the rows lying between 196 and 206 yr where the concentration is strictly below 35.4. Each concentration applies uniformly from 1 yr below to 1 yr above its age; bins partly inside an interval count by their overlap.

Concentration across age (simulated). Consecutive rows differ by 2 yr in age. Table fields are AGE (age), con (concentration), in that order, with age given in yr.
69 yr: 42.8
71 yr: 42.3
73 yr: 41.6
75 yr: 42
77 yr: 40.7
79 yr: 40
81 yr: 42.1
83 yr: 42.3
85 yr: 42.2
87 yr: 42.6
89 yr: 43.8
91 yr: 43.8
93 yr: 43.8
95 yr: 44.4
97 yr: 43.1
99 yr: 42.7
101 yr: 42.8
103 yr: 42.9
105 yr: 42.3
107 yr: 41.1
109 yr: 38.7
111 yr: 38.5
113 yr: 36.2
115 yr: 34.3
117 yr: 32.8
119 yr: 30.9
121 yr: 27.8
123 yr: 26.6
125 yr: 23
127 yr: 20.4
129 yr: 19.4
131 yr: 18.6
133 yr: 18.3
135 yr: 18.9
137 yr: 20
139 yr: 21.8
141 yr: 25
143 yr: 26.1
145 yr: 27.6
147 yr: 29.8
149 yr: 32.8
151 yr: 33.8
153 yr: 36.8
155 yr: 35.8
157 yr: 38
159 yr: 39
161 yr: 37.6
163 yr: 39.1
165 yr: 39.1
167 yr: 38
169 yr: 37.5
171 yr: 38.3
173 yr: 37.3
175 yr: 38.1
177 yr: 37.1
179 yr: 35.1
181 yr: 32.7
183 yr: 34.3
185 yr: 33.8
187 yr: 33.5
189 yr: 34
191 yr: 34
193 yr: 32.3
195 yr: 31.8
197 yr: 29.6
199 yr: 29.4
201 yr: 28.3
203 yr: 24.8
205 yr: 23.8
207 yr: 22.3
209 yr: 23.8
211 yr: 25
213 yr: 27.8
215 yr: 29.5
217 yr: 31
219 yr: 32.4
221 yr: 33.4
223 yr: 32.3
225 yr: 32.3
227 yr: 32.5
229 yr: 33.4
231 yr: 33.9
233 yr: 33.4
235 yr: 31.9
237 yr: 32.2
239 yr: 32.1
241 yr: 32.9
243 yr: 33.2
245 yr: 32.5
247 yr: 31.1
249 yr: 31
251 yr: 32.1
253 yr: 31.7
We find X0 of 205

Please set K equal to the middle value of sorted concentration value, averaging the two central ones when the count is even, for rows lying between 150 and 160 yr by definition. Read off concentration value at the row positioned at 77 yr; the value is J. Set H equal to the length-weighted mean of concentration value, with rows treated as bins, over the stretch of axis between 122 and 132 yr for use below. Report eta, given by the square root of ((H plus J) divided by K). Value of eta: 1.30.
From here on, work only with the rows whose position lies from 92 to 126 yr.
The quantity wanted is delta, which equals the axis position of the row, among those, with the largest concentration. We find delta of 95 yr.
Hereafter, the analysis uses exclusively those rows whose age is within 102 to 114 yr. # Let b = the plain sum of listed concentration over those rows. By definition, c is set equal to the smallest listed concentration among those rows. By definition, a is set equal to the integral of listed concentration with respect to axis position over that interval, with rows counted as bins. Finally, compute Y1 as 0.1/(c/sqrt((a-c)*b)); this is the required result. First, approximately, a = 479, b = 240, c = 36.2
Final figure 0.90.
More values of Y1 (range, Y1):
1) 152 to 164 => 0.86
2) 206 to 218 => 0.97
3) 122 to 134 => 0.94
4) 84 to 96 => 0.84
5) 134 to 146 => 1.01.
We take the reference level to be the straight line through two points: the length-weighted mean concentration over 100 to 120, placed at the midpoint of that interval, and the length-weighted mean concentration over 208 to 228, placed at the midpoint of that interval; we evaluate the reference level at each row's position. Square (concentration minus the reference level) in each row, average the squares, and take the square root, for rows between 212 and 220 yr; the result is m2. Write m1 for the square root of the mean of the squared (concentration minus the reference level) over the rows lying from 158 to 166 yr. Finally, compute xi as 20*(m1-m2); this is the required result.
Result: 54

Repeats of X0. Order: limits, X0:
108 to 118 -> 117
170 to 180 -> 179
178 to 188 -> 187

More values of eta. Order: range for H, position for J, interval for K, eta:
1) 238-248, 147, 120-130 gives 1.64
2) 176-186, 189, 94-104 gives 1.26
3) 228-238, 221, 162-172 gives 1.32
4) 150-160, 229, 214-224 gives 1.47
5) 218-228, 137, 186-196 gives 1.25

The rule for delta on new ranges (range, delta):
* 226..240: 231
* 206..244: 231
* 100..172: 103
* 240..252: 243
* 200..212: 201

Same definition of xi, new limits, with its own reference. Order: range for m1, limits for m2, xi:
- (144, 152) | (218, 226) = 41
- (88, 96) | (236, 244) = 6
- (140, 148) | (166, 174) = 88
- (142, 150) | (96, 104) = 55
